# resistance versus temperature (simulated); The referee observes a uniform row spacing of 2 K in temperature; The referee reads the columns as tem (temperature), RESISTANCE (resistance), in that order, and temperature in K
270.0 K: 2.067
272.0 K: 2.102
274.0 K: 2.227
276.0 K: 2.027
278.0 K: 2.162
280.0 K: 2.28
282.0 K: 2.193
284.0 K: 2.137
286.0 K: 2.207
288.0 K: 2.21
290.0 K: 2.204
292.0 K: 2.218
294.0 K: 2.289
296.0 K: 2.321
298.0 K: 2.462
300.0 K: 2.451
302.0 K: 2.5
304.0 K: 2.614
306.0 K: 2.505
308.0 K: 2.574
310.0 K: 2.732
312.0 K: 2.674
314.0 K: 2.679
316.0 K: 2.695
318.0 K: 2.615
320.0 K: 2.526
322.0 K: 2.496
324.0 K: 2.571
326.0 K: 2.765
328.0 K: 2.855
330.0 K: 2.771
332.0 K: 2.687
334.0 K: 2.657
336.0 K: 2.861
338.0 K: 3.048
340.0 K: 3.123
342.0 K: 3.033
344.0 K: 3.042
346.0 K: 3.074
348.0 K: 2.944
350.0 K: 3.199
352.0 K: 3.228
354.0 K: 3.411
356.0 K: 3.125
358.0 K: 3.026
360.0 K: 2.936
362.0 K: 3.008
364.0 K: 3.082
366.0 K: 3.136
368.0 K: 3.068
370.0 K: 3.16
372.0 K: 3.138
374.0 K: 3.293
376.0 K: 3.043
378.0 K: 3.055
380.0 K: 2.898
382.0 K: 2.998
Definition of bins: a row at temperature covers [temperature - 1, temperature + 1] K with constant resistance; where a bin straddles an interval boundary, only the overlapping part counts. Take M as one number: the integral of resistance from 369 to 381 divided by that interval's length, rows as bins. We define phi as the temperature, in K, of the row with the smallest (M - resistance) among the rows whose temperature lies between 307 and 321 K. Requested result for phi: 310.0 K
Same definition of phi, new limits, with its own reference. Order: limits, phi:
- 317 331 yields 328.0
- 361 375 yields 374.0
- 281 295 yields 294.0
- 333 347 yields 340.0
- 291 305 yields 304.0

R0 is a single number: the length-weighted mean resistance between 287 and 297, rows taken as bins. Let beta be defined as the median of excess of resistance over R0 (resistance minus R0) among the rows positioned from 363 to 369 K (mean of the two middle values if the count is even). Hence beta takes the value 0.83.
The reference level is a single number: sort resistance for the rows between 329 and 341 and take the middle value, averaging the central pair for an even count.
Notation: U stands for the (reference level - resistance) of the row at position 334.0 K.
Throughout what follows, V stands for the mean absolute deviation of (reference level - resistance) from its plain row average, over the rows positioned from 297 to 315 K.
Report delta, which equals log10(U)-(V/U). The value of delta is -1.3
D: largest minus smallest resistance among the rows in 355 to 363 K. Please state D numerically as 0.19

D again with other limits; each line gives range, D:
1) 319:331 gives 0.36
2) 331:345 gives 0.47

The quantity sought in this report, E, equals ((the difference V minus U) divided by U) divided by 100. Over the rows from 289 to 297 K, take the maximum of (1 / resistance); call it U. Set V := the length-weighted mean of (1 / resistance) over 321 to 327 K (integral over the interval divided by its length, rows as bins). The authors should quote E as -0.002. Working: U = 0.454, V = 0.38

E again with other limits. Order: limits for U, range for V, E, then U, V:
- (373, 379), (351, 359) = 0.000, 0.329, 0.31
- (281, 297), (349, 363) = -0.003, 0.468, 0.32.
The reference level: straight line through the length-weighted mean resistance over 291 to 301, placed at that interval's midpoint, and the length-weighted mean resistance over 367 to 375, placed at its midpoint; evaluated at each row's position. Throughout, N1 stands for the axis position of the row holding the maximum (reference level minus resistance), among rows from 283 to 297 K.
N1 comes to 292.0 K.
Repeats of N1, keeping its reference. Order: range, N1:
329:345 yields 334.0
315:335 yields 322.0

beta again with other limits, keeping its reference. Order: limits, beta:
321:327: 0.32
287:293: -0.04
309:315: 0.43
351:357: 0.98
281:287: -0.06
